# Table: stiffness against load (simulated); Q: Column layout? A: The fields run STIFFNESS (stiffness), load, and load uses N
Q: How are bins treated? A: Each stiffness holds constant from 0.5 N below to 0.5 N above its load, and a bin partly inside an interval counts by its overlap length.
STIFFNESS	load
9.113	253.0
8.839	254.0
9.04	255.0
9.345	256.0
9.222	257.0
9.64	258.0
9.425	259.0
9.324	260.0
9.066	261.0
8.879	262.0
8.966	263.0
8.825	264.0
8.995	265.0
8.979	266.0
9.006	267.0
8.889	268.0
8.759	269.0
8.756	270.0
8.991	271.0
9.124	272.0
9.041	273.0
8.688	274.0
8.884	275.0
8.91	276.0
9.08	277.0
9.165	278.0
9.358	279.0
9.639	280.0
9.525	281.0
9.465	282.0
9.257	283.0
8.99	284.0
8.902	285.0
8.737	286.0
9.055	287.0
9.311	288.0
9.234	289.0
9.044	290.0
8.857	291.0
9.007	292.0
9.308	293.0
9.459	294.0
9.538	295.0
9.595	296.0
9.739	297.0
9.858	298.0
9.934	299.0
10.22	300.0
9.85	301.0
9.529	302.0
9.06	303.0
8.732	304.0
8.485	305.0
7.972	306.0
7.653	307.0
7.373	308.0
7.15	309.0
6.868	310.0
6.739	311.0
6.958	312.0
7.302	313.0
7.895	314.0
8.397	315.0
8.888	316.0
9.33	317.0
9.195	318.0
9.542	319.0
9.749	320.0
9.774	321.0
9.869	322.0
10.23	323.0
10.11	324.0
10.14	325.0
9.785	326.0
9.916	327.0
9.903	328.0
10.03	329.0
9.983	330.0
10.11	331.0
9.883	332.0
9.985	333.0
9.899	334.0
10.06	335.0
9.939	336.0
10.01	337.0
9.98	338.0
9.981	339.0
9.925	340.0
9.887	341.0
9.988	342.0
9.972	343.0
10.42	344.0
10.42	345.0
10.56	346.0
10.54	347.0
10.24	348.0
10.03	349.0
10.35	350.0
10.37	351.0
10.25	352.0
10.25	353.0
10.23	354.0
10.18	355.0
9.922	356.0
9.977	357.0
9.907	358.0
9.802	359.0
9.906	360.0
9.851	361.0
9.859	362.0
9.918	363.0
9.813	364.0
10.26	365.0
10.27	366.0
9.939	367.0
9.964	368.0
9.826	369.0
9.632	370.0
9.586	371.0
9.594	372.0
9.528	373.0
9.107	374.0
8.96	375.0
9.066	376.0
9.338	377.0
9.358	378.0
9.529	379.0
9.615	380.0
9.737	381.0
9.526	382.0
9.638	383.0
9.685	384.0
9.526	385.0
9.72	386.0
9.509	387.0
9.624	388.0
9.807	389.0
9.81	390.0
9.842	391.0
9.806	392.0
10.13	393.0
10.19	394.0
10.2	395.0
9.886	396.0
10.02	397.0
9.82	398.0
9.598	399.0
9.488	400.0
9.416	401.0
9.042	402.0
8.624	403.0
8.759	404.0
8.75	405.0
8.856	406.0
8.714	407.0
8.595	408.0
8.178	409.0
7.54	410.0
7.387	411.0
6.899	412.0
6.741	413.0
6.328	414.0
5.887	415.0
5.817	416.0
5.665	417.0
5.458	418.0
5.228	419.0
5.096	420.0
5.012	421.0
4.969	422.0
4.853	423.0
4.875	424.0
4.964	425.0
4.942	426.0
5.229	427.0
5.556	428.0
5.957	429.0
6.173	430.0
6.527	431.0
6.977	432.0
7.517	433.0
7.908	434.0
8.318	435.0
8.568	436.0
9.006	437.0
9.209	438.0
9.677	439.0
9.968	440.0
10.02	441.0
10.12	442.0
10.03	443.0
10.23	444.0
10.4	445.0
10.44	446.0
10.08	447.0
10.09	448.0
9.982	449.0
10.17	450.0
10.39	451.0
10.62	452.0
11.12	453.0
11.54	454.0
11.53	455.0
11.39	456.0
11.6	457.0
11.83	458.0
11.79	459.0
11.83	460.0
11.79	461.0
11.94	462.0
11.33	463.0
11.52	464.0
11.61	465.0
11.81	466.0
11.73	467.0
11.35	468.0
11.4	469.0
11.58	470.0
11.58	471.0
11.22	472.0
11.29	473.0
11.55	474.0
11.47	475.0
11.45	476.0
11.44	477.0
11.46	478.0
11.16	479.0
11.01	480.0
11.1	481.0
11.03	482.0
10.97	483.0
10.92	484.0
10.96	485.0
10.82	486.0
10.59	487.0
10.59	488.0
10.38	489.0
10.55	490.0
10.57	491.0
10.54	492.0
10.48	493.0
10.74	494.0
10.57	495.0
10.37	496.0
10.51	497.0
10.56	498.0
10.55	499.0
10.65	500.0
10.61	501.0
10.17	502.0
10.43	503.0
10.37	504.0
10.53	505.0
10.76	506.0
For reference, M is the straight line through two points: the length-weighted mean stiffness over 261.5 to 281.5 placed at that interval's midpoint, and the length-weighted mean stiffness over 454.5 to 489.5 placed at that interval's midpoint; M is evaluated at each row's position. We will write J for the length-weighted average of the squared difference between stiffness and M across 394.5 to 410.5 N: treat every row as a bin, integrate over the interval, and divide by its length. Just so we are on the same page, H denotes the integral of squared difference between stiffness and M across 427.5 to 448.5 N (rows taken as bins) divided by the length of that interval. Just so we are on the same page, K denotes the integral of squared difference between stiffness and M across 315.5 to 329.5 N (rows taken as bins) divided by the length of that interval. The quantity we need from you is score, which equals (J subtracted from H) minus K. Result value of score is 4.6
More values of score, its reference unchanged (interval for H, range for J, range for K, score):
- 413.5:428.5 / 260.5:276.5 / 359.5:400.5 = 29.2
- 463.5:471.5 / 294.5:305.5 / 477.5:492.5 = -0.7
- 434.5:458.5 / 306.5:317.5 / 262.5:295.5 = -2.6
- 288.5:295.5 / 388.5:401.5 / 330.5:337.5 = -0.4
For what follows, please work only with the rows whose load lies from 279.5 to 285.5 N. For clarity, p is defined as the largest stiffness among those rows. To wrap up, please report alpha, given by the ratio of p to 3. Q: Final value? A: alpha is 3.21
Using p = 9.639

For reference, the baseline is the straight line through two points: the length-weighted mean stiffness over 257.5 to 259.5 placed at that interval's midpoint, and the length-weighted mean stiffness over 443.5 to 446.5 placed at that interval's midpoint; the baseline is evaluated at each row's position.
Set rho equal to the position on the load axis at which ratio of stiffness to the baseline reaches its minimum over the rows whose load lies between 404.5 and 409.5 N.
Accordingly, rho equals 409.0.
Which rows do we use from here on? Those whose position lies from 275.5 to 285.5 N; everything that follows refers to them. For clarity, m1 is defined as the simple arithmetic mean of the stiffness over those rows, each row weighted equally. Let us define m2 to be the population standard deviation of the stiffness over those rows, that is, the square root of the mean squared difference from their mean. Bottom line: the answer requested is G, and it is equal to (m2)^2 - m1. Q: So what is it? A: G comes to -9.2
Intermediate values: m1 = 9.2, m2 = 0.25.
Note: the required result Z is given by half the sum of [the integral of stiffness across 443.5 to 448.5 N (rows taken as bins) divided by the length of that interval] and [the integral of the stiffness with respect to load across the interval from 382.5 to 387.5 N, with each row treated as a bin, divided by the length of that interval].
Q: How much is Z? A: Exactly 9.9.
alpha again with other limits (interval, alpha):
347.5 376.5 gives 3.46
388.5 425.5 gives 3.40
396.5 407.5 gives 3.34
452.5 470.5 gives 3.98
